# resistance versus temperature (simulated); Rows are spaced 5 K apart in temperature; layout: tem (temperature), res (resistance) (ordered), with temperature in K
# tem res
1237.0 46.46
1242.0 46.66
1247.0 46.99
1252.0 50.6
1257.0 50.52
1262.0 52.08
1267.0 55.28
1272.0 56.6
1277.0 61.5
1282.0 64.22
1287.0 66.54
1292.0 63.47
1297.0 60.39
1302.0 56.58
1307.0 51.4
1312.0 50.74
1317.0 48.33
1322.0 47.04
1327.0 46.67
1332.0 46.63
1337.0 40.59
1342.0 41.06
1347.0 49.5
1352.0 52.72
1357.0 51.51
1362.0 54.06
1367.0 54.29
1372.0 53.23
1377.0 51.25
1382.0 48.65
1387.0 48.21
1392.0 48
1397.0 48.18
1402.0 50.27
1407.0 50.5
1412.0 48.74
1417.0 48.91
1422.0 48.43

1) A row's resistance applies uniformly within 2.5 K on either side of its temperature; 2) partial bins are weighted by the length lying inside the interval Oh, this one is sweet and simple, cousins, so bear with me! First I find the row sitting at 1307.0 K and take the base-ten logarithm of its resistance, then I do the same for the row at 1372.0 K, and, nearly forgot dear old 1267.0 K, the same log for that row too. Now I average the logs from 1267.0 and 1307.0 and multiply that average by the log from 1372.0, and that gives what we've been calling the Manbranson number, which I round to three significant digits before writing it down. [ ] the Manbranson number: 2.98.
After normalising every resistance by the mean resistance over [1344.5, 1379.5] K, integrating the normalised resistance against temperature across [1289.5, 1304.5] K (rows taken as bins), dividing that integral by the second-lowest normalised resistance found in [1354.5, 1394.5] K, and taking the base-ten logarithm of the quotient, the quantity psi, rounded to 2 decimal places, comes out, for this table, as 1.27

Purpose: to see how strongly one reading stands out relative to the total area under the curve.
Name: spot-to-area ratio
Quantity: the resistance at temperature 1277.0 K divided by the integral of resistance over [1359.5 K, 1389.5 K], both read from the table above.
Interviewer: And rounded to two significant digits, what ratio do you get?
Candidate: 0.040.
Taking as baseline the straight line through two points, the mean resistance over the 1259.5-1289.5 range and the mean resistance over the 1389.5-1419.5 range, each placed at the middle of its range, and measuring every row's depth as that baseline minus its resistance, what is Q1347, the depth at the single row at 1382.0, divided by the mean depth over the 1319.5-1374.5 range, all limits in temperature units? 0.5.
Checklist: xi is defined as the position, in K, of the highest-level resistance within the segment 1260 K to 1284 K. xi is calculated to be 1282.0 K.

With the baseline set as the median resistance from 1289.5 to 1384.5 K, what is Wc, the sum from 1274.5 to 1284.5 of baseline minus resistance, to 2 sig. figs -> -23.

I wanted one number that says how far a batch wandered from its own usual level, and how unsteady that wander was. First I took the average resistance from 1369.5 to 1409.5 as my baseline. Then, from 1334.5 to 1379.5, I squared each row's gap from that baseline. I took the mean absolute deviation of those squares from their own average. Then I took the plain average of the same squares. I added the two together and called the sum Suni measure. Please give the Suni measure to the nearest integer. 50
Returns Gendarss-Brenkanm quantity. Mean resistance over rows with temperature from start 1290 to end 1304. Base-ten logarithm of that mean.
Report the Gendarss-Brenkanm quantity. 1.78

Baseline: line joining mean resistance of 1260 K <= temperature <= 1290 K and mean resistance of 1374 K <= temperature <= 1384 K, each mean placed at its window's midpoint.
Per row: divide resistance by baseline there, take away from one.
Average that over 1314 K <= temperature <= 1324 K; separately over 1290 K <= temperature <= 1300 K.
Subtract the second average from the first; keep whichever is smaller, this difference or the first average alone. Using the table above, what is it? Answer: 0.14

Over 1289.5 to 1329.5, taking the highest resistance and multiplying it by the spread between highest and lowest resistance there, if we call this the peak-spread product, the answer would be 1066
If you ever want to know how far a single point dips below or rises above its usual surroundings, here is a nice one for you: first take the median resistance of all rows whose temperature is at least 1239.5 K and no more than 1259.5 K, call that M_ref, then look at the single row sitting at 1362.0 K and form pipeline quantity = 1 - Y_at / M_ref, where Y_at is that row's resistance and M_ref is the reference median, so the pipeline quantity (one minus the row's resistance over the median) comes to -0.11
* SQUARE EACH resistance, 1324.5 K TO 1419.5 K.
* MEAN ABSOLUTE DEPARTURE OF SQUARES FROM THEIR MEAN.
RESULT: 260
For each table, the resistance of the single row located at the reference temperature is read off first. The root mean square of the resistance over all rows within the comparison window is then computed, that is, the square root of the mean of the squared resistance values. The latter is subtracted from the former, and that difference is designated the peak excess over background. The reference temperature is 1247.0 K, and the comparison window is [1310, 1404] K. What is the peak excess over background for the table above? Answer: -2.1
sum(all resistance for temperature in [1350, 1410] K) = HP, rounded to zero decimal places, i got 611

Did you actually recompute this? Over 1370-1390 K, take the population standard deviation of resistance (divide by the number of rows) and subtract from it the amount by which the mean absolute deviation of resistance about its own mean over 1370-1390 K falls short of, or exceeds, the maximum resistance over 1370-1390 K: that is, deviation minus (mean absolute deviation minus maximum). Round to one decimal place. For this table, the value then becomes 53.4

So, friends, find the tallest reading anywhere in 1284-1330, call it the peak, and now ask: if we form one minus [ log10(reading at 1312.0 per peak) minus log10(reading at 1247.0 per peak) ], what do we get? 0.967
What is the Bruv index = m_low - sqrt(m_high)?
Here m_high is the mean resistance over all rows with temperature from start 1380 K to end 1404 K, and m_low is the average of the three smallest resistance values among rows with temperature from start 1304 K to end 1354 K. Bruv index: 35.8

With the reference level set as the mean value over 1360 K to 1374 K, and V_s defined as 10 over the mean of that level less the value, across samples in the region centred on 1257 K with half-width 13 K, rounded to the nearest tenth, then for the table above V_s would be 3.6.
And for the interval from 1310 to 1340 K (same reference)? 1.4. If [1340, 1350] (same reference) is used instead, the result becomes 1.2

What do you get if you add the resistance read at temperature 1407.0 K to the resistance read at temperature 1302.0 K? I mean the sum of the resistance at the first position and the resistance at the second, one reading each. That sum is 107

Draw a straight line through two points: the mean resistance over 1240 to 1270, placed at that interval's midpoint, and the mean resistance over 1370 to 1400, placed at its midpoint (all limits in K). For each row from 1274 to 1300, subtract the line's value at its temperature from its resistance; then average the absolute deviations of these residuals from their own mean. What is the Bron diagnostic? 1.8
